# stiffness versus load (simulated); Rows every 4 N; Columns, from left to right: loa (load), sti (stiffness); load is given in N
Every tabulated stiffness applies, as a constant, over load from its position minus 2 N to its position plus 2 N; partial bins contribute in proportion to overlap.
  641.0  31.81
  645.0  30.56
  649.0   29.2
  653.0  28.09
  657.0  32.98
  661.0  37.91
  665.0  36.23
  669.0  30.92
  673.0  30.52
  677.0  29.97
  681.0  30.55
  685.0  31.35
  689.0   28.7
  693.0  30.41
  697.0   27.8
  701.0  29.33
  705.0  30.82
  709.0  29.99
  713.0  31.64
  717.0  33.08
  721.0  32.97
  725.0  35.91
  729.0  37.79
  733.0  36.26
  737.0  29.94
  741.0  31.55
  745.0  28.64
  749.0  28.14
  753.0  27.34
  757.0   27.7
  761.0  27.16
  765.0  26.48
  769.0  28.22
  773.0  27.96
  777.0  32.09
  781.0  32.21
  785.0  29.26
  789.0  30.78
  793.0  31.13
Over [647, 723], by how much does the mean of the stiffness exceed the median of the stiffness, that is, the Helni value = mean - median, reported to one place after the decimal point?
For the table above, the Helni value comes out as 0.6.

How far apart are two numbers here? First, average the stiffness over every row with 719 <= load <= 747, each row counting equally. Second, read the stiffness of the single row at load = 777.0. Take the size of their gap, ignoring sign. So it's 1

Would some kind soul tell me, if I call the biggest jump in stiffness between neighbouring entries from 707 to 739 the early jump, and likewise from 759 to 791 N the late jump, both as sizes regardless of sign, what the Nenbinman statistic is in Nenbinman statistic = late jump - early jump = -2.2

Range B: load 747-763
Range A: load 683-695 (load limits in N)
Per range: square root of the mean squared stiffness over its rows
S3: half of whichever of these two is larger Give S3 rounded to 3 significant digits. 15.1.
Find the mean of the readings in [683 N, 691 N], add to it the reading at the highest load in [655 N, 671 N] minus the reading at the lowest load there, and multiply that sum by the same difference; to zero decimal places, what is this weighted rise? -58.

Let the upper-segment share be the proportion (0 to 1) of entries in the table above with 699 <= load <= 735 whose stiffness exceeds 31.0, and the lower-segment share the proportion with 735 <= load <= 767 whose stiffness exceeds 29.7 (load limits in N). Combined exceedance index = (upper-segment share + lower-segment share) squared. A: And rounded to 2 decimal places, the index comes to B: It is 0.84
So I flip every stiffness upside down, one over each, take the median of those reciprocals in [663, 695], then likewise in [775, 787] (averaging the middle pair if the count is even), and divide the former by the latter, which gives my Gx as 1.05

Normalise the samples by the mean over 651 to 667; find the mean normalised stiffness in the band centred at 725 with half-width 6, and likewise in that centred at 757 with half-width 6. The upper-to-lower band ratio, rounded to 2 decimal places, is 0.77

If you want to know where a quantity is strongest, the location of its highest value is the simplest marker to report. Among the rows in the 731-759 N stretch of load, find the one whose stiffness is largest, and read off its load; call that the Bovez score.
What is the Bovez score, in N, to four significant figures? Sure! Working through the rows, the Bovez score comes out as 733.0 N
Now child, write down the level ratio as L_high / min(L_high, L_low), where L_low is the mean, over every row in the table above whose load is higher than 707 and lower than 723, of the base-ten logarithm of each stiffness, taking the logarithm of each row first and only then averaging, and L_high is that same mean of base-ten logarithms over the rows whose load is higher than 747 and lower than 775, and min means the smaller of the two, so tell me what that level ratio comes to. 1.00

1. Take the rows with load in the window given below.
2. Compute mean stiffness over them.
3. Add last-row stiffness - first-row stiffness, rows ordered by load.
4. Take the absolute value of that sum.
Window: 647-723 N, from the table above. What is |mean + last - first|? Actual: 35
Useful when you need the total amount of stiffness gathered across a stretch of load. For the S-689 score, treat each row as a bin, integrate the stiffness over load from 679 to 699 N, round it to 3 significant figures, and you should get 595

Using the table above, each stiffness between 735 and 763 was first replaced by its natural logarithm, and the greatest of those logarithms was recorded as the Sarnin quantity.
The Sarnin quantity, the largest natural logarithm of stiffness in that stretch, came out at 3.45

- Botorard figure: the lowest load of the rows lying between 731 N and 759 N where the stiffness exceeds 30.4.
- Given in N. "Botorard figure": 733.0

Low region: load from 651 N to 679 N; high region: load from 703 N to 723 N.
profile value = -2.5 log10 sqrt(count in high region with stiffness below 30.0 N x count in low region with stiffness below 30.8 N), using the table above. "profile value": -0.6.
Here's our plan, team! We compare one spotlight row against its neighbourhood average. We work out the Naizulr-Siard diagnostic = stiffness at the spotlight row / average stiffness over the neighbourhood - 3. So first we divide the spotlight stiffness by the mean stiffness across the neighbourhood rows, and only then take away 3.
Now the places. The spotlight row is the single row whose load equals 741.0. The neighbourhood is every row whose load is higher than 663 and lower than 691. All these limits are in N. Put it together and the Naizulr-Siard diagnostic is -1.99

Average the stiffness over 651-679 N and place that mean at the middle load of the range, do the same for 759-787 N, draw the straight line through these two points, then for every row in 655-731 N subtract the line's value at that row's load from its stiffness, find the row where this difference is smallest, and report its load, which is 697.0 N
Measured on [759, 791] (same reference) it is 765.0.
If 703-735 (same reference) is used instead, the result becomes 709.0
